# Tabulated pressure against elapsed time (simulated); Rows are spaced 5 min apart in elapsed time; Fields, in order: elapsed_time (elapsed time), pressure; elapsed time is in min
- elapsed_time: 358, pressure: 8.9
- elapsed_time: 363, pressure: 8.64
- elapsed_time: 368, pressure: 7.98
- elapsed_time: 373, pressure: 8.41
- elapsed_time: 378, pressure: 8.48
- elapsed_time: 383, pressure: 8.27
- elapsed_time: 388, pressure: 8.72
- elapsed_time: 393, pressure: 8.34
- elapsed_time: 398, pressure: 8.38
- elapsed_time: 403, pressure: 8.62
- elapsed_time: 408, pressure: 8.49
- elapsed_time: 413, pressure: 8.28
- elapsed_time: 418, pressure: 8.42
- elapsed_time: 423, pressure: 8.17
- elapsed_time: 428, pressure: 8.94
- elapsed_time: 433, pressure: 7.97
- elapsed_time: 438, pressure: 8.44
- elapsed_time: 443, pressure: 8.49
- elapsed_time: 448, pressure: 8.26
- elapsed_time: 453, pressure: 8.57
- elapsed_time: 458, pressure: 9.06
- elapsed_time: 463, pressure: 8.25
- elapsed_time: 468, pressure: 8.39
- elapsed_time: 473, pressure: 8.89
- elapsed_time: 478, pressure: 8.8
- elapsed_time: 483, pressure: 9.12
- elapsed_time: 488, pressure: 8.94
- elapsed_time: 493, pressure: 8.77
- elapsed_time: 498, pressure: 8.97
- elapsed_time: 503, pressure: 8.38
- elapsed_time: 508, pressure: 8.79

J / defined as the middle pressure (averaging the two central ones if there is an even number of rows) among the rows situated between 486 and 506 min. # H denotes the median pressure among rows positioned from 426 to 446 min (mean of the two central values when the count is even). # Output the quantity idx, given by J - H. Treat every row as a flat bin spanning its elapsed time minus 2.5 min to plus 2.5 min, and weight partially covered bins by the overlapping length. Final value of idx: 0.39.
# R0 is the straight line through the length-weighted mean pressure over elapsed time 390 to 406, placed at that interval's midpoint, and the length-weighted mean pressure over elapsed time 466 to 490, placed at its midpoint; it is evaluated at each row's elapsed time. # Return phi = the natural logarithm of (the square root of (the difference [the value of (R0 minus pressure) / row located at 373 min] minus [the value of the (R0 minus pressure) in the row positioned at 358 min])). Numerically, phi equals -0.29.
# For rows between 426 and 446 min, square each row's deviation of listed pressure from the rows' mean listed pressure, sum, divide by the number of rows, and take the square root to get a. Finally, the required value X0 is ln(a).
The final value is -1.07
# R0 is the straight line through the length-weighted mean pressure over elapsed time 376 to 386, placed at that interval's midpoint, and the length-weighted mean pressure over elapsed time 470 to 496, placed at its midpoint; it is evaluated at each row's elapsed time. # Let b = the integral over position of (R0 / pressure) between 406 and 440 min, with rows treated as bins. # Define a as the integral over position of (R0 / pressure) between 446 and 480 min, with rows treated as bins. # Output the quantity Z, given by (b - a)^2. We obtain 0.0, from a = 34.8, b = 34.9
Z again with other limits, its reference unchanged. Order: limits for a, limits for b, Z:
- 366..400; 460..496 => 6.0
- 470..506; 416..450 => 1.7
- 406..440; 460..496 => 2.7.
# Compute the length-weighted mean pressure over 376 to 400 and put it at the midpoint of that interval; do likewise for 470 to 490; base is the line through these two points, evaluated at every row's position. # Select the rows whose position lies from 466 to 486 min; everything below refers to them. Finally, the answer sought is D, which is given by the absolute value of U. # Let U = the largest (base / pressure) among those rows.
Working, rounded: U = 1.06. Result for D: 1.06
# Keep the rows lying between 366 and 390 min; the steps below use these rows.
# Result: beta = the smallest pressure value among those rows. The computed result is 7.98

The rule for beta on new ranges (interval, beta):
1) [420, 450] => 7.97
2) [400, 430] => 8.17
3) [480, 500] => 8.77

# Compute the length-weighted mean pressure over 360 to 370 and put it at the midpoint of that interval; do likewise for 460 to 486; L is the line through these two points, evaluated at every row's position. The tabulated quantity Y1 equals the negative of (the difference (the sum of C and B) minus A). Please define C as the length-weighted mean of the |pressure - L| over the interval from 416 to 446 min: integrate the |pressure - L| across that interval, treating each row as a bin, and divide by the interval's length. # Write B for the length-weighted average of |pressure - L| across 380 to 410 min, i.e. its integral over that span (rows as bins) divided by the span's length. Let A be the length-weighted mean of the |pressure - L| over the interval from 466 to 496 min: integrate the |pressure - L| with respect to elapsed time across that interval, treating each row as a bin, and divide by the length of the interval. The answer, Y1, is -0.23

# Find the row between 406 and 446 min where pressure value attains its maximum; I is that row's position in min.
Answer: 428 min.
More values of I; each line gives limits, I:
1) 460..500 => 483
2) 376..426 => 388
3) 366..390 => 388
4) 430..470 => 458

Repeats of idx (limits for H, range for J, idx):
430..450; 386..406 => 0.15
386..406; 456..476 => 0.14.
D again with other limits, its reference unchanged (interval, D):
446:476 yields 1.07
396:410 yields 1.01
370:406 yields 1.02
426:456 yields 1.09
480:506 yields 1.08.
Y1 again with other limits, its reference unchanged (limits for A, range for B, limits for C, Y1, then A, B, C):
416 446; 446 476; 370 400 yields -0.12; 0.29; 0.29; 0.13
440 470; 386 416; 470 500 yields -0.04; 0.28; 0.14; 0.17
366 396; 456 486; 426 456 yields -0.41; 0.17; 0.29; 0.28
